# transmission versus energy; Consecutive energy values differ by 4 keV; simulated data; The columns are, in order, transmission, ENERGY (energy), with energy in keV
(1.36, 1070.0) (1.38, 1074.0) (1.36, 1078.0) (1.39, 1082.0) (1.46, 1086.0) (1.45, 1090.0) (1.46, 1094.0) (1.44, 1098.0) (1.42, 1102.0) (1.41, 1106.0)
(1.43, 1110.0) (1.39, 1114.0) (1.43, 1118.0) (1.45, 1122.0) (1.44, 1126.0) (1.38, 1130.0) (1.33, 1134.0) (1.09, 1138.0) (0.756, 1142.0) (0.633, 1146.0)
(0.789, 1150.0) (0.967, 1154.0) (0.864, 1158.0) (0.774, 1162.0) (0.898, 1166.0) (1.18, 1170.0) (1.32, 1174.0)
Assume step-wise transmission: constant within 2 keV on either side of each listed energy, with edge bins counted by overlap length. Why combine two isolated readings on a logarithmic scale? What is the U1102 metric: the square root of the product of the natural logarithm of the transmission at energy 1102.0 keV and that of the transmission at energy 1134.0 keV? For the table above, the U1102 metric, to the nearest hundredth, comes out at 0.32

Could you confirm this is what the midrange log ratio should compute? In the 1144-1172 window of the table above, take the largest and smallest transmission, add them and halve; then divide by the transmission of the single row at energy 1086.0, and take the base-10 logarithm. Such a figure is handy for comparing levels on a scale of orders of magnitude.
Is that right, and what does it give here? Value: -0.21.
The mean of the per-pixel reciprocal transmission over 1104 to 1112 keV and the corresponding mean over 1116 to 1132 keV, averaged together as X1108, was 0.70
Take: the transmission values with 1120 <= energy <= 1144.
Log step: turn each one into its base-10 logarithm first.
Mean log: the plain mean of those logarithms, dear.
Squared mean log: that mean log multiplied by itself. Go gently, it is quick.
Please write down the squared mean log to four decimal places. 0.0069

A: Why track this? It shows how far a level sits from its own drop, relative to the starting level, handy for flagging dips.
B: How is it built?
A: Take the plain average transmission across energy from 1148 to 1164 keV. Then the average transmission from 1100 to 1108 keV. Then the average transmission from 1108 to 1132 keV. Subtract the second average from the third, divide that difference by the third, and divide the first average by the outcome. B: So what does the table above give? 241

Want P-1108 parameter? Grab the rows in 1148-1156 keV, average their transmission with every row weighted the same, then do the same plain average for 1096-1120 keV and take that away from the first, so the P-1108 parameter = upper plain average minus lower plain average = -0.54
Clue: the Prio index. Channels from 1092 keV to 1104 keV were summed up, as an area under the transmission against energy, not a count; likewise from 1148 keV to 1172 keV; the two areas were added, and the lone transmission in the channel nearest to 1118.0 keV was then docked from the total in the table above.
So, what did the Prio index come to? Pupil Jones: 38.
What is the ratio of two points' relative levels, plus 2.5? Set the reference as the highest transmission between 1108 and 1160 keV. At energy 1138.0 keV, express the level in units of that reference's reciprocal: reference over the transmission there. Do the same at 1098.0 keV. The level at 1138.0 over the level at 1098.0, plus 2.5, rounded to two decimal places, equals 3.82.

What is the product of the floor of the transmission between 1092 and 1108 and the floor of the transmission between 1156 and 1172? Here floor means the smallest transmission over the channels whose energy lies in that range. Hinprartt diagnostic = 1.09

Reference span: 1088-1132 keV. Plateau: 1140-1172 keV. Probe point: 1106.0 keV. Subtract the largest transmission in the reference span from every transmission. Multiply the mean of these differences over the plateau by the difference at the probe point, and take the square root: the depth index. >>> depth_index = 0.17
